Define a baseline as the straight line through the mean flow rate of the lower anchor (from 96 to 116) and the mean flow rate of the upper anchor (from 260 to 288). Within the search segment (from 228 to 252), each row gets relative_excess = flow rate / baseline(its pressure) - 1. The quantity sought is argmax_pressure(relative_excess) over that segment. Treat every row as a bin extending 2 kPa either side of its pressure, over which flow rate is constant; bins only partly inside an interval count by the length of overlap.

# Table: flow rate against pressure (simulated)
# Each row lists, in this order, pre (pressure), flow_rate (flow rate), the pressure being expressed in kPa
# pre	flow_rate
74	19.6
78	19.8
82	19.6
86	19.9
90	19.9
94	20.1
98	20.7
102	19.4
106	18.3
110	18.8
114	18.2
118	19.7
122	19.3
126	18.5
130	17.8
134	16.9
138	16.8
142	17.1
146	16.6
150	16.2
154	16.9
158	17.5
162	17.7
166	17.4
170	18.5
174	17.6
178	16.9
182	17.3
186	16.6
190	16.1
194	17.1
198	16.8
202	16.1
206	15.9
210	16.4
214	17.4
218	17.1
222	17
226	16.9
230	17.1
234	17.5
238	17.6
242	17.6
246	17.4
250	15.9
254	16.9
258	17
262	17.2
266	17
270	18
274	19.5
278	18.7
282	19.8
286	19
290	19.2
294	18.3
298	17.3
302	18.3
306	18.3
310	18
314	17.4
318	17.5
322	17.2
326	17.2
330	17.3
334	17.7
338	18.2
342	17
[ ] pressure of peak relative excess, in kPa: 242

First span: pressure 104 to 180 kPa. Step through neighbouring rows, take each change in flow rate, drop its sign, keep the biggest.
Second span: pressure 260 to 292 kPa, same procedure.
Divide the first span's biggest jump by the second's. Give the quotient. 1.00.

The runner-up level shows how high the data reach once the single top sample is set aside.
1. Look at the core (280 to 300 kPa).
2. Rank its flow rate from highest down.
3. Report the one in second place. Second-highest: 19.2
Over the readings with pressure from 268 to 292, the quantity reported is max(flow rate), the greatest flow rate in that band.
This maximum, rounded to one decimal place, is 19.8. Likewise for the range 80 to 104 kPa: 20.7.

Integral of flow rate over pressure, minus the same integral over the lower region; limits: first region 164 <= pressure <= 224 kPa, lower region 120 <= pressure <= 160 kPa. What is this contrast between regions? 322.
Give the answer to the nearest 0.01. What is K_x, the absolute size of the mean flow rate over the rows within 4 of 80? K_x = 19.70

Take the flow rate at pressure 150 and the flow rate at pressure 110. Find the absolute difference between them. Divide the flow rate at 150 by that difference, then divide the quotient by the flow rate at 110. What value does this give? 0.3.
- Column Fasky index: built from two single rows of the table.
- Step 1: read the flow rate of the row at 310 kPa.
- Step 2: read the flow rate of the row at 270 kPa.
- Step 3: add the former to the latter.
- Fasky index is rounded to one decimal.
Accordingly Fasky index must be 36.0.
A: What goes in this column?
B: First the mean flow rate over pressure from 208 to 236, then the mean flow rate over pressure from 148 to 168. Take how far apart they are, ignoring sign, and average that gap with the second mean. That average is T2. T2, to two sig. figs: 8.6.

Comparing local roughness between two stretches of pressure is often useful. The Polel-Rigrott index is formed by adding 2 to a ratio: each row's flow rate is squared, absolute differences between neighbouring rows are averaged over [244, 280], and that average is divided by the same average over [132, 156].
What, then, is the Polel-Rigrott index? 4.08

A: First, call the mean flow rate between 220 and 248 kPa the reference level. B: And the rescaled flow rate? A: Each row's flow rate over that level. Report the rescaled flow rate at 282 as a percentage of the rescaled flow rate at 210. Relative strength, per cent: 121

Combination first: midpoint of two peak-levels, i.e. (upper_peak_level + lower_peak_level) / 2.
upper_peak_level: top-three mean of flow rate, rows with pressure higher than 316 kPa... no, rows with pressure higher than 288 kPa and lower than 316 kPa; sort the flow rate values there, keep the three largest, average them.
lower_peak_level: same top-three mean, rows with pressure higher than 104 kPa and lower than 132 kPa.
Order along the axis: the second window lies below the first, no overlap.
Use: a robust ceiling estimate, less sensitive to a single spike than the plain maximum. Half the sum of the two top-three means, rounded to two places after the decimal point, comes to 18.93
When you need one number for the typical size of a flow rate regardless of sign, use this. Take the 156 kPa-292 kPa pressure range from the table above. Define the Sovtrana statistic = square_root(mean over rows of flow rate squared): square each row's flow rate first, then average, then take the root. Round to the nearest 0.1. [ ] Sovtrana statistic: 17.4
